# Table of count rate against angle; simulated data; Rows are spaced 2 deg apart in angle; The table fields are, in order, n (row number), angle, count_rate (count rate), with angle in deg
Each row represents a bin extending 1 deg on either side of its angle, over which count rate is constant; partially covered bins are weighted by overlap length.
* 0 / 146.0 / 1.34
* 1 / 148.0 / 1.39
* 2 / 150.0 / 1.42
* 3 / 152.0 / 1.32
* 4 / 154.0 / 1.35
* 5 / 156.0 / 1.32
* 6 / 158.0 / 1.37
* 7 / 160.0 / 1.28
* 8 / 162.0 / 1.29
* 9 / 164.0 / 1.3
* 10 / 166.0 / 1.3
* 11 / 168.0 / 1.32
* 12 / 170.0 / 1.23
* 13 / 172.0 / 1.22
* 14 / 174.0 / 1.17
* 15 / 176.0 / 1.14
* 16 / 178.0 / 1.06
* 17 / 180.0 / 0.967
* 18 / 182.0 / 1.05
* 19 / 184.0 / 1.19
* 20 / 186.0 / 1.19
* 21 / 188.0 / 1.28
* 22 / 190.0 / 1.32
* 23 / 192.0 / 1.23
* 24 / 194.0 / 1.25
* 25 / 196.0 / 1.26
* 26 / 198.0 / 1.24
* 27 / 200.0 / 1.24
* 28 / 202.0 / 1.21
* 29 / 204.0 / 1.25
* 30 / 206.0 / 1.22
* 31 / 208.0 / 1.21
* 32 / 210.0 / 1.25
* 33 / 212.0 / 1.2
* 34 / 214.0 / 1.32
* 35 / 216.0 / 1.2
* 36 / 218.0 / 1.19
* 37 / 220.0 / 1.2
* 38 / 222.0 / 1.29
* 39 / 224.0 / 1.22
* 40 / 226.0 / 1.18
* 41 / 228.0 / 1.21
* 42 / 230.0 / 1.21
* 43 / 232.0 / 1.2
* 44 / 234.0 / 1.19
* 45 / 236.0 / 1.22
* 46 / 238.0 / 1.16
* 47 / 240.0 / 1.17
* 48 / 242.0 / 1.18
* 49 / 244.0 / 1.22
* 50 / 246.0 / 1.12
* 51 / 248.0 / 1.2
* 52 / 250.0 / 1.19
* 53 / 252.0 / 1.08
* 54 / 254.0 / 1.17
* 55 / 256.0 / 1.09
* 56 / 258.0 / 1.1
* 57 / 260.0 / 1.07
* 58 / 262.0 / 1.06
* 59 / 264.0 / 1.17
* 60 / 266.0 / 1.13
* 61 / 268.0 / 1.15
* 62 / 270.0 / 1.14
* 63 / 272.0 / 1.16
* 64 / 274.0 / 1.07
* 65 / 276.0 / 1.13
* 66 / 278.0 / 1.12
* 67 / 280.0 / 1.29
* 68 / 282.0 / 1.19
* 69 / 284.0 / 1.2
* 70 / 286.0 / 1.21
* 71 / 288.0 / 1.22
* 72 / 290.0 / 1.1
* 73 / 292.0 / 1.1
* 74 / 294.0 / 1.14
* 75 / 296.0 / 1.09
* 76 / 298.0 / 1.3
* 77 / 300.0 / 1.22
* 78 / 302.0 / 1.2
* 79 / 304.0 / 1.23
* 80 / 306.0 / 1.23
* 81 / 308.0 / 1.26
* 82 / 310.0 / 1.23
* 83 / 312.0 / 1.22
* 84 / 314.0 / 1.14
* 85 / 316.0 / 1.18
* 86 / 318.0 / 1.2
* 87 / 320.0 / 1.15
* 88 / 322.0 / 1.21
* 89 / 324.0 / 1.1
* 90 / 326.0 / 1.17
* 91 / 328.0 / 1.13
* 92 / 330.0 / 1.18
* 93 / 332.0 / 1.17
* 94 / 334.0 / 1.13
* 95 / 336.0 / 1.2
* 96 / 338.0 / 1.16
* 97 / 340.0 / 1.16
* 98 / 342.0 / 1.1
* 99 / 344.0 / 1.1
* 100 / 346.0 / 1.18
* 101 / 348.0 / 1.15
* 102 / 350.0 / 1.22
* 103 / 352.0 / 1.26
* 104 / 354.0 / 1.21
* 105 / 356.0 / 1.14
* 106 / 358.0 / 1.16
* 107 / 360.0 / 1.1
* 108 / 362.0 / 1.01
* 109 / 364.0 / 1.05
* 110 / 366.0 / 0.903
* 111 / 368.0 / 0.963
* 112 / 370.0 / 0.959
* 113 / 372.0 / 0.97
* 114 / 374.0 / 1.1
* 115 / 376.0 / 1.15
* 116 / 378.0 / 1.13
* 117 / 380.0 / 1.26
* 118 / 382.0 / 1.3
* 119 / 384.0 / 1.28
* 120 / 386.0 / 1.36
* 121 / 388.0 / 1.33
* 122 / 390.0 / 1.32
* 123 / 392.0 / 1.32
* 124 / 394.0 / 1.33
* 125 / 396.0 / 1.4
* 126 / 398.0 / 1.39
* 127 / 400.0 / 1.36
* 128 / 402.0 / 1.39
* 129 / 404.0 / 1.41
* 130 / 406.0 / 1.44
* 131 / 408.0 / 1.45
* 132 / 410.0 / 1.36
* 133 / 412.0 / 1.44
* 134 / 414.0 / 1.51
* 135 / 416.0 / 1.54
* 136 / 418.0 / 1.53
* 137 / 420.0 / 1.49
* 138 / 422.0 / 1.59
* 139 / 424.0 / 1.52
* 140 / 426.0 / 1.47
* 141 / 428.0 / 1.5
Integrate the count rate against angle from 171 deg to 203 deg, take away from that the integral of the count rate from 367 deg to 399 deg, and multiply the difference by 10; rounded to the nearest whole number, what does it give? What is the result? -11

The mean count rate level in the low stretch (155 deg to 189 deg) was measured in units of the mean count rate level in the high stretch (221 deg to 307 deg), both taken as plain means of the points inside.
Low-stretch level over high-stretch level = 1.04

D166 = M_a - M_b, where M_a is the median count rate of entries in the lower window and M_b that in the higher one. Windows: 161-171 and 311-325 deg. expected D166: 0.12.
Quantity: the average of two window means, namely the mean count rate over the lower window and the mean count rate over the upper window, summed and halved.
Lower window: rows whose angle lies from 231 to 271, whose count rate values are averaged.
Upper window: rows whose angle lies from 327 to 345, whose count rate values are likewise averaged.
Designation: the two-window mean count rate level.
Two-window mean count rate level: 1.15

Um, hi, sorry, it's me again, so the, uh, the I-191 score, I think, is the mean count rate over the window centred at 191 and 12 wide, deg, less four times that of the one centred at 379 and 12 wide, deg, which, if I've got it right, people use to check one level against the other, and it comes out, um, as -3.56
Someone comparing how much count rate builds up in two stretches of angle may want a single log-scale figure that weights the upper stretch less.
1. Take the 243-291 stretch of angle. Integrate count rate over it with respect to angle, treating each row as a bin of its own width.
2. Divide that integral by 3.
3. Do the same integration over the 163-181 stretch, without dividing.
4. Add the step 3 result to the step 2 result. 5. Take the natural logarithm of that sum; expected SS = 3.68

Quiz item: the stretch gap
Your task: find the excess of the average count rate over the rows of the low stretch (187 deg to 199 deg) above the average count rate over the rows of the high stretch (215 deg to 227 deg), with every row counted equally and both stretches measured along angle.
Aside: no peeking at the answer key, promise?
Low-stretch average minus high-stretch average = 0.05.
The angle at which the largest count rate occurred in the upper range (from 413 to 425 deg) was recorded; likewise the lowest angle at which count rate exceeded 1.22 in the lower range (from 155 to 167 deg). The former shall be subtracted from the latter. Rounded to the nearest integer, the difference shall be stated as -266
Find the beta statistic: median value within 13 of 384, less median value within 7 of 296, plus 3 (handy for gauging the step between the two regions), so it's 3.16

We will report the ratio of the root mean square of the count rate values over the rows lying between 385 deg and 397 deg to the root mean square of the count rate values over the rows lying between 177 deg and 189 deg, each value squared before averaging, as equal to 1.2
